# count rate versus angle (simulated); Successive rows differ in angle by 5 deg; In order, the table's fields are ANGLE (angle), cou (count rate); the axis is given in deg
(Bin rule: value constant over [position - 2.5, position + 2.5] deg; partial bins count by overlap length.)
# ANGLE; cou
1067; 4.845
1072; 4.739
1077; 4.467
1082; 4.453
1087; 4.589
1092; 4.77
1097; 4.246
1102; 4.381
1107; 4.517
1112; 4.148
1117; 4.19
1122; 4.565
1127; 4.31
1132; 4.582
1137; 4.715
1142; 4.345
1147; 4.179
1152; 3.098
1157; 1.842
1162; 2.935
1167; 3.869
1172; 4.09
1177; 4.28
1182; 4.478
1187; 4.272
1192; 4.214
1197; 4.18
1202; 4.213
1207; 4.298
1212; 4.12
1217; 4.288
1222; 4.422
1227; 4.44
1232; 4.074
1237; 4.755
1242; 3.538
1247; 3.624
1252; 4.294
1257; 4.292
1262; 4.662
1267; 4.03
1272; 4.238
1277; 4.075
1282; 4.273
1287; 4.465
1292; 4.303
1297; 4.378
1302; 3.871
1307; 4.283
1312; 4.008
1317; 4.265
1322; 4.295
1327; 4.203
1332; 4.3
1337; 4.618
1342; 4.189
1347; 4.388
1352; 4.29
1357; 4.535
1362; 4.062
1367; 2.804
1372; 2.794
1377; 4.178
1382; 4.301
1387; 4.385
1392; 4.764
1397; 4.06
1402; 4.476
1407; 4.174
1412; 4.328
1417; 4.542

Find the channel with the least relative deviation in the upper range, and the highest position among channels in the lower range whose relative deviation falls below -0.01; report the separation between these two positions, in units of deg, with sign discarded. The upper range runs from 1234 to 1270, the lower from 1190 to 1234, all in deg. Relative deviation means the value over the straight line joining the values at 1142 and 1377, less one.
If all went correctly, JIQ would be 10 deg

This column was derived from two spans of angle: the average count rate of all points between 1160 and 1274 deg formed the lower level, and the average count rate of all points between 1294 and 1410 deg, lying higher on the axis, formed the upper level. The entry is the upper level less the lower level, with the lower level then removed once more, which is -4.16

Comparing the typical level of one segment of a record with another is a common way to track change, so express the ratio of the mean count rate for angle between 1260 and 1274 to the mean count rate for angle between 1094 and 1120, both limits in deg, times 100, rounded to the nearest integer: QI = 100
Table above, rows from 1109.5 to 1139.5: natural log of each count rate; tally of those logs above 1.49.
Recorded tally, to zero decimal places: 3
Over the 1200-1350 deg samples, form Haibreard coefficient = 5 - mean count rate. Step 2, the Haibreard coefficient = 0.76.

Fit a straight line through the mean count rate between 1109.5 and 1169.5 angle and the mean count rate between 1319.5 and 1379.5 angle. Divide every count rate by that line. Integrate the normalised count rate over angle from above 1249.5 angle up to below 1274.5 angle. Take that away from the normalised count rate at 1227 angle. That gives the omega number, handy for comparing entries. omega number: -25.8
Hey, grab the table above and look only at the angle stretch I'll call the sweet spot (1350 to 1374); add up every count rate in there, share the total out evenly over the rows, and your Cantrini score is 3.70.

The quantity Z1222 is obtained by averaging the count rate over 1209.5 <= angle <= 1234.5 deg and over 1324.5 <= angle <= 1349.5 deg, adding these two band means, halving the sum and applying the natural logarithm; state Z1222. 1.46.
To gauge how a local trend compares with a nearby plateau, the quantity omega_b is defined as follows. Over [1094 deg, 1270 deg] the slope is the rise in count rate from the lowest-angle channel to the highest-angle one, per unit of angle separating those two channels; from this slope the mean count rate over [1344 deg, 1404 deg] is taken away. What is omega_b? -4.09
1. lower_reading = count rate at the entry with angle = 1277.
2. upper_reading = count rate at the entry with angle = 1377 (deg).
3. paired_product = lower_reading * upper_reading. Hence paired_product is 17.0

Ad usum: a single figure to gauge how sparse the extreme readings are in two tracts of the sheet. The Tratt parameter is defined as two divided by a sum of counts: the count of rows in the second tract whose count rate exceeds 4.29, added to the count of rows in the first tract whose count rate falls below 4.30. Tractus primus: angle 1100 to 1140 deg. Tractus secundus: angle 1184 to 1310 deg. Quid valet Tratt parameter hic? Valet 0.17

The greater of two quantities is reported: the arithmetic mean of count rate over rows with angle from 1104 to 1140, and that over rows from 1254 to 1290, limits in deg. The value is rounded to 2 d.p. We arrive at 4.43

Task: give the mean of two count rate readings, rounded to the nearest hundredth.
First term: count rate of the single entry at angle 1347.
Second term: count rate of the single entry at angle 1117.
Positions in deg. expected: 4.29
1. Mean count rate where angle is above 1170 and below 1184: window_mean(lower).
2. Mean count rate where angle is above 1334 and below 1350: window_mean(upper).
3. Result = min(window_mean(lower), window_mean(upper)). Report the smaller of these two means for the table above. 4.28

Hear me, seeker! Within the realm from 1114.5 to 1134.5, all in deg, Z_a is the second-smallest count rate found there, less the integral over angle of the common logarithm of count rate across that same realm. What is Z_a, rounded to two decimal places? -8.58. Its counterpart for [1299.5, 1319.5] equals -8.25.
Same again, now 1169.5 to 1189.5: -8.35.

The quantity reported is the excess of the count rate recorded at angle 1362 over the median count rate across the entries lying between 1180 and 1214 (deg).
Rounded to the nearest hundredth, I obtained -0.15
